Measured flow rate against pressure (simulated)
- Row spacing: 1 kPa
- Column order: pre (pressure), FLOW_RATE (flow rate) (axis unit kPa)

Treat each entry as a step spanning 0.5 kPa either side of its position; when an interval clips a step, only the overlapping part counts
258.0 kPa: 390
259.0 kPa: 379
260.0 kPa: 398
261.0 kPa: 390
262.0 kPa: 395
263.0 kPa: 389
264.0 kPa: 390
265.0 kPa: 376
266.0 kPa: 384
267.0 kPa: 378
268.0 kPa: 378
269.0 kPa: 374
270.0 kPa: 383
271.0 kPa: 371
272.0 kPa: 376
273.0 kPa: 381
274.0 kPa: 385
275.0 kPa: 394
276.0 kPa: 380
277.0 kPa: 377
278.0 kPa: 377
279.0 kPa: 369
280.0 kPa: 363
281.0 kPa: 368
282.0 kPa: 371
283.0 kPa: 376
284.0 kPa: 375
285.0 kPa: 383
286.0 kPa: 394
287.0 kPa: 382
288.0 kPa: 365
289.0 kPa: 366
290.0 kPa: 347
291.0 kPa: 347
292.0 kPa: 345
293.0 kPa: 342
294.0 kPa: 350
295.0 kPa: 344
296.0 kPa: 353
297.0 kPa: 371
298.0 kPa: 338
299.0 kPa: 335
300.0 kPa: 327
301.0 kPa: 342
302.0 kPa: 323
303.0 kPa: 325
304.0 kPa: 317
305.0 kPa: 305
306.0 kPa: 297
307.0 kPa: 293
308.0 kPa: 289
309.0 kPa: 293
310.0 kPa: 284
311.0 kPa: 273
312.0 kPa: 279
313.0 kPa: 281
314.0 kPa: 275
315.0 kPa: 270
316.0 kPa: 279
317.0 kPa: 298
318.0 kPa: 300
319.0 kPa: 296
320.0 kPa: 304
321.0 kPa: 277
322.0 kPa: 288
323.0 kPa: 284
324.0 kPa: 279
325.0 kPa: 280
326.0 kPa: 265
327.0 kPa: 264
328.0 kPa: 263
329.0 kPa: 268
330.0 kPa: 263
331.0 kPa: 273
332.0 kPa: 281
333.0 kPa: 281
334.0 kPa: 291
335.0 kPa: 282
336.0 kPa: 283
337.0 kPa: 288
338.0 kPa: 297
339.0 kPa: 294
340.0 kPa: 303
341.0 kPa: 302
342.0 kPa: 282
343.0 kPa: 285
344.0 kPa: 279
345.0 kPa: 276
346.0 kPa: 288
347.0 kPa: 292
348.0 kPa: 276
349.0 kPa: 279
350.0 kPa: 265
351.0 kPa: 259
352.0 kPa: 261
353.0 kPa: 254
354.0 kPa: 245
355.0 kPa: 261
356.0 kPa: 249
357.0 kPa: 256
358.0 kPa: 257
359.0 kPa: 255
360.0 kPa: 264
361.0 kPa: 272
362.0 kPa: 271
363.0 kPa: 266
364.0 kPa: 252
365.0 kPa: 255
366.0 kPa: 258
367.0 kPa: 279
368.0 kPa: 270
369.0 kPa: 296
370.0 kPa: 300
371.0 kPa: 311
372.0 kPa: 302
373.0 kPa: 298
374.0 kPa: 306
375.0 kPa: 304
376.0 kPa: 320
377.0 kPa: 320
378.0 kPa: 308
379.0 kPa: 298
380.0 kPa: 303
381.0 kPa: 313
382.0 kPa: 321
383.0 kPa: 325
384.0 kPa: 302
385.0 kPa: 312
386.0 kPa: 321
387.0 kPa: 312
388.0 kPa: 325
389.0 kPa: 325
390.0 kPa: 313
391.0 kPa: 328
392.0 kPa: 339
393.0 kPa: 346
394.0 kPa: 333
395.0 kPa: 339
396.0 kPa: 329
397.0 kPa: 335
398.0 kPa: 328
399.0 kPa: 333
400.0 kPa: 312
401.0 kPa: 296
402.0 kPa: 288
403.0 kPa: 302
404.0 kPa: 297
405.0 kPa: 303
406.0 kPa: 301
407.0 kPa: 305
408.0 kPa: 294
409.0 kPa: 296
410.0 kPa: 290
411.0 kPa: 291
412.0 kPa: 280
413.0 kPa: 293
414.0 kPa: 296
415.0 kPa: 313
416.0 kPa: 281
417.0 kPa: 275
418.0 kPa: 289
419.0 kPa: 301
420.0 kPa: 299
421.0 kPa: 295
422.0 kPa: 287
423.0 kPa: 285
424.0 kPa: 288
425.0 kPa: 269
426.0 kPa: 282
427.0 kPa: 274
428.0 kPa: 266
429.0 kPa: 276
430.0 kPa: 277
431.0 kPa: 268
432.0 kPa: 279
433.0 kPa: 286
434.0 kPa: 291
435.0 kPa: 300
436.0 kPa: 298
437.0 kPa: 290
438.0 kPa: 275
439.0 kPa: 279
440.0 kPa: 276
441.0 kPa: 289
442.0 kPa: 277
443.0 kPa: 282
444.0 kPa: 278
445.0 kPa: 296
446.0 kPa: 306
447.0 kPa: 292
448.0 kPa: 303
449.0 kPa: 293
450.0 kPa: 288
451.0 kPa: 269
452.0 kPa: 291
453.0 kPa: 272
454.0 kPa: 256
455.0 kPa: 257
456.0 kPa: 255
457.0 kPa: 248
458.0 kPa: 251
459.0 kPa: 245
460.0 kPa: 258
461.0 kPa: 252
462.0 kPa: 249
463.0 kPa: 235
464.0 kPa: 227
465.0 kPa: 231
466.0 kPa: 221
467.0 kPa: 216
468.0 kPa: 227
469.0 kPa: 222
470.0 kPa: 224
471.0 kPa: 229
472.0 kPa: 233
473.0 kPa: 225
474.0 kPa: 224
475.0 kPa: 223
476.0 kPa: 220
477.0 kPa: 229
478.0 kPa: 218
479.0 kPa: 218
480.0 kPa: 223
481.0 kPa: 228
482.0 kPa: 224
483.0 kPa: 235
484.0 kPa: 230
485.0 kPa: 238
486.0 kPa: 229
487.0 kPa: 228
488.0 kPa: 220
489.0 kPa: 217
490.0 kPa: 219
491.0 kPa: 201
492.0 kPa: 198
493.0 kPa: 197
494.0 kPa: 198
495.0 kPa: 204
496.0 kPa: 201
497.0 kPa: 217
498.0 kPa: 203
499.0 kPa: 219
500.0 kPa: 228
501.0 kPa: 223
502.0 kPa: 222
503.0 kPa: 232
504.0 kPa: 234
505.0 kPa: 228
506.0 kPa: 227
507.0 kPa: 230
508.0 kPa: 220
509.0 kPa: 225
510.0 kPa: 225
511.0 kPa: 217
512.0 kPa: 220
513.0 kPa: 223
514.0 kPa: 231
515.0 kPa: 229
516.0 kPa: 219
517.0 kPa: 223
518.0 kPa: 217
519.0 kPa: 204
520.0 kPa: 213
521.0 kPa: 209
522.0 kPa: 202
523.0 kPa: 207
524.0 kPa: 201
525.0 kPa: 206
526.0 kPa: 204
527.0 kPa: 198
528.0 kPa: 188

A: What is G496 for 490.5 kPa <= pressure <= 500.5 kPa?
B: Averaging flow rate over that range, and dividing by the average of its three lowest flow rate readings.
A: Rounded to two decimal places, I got 1.05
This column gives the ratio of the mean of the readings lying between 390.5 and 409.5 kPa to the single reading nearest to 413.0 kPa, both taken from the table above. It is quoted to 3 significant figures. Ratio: 1.08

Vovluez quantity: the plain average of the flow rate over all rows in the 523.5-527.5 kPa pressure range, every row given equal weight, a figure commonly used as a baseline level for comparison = 202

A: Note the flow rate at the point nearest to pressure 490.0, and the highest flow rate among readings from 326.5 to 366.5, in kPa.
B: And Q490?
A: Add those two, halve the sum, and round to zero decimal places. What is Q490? 261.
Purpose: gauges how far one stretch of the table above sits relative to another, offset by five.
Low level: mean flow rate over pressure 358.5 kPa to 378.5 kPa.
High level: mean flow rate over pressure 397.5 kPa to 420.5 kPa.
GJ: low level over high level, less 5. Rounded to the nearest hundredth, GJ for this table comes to -4.04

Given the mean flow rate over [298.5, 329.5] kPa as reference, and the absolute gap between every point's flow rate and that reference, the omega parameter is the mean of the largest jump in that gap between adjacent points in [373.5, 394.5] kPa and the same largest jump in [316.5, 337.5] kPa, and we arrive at 19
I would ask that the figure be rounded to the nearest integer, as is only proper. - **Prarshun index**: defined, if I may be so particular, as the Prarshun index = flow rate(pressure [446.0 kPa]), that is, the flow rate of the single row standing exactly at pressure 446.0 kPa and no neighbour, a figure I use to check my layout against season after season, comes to 306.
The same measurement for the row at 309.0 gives 293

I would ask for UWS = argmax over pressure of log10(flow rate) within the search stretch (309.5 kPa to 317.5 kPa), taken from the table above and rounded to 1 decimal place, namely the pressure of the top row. 317.0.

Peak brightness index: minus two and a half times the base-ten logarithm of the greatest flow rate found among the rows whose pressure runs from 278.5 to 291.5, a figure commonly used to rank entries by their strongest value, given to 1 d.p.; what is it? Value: -6.5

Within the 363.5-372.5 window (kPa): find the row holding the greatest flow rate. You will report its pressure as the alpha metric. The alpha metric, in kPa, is 371.0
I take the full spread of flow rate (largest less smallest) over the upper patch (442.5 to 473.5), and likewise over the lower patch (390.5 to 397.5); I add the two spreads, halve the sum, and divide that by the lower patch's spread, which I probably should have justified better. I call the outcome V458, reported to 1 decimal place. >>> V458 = 3.0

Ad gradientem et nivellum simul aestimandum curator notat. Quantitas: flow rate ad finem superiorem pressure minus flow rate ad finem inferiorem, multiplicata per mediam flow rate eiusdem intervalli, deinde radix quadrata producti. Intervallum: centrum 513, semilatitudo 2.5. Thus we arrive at 52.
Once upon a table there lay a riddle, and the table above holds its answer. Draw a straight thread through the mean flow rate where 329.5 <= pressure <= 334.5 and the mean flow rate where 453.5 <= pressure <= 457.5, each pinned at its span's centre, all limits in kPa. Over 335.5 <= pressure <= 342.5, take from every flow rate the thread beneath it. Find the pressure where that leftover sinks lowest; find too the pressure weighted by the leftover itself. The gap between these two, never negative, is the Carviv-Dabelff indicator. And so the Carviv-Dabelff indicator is 3.3 kPa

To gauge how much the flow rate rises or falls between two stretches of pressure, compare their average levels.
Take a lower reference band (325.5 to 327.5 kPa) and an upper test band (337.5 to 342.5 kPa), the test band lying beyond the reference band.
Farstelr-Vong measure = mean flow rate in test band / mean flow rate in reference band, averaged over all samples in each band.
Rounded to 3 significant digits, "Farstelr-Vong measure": 1.12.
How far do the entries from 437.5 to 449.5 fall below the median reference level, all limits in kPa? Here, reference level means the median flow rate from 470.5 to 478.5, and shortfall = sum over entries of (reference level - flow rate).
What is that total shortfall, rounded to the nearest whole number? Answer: -752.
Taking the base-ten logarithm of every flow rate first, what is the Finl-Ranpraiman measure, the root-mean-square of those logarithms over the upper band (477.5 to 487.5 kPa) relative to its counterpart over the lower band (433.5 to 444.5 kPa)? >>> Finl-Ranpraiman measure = 0.96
